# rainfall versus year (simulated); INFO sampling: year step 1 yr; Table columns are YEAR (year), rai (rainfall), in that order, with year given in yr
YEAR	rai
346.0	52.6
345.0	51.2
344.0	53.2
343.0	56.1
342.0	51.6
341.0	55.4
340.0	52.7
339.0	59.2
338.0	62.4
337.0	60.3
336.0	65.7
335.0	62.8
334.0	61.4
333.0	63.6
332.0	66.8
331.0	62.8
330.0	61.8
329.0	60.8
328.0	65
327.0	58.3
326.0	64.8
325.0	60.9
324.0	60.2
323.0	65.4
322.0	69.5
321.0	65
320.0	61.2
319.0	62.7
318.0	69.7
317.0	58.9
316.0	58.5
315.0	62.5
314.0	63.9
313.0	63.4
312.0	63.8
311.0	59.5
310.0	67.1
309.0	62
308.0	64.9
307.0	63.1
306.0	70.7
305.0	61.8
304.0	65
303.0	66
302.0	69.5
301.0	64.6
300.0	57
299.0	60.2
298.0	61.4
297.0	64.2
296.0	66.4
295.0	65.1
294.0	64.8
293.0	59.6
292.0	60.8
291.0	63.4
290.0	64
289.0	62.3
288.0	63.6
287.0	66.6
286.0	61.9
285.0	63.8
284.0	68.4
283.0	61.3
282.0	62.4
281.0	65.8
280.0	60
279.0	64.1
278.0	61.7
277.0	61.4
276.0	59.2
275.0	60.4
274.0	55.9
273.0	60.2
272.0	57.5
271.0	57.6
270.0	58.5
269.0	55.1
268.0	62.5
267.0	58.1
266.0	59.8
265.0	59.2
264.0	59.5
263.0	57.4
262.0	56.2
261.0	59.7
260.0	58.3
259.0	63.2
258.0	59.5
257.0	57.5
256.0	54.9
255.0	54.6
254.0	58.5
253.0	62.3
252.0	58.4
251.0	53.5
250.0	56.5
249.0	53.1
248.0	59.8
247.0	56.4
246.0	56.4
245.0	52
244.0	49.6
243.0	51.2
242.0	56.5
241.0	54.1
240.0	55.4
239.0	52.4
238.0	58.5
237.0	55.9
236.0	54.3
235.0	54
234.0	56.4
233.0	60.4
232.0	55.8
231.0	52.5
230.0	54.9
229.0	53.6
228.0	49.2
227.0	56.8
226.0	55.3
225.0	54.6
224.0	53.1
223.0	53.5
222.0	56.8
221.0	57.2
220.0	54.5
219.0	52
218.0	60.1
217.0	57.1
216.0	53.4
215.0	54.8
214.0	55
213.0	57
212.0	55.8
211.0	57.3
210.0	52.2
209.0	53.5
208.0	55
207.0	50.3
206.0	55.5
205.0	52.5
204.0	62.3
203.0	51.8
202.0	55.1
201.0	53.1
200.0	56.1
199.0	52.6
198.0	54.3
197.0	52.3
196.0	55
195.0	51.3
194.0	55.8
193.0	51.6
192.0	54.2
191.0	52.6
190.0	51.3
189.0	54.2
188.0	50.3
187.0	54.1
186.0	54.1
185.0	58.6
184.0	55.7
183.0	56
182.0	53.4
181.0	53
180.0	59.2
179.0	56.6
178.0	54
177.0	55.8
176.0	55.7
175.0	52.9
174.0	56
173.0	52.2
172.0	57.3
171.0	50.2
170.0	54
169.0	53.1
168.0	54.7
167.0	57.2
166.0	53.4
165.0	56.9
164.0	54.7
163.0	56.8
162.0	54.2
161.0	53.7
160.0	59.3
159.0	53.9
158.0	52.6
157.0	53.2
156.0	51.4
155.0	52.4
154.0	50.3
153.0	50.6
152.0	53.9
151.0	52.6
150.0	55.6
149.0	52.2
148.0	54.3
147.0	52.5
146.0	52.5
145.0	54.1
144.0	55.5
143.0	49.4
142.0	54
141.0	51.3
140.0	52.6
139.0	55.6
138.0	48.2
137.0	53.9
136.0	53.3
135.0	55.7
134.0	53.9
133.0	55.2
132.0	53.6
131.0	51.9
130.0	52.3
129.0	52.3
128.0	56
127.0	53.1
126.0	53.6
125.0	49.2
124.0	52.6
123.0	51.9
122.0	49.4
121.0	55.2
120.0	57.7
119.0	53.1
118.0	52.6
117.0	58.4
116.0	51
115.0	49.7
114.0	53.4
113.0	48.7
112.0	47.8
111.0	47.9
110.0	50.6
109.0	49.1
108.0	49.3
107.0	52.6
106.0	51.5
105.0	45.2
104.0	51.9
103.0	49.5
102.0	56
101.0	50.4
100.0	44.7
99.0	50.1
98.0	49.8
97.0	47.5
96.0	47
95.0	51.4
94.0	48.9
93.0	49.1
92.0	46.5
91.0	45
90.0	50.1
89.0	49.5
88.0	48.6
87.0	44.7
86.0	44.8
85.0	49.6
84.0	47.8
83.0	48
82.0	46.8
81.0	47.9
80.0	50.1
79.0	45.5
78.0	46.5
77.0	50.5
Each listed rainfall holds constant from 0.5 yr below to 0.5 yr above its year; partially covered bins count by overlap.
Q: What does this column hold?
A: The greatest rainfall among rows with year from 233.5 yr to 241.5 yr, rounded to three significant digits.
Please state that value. 58.5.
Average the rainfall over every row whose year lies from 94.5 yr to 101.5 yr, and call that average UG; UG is 48.7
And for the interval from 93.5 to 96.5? 49.1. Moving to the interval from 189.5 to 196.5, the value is 53.1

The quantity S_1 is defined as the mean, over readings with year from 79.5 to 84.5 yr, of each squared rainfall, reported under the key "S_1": 2317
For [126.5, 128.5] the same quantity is 2978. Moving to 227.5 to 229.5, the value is 2647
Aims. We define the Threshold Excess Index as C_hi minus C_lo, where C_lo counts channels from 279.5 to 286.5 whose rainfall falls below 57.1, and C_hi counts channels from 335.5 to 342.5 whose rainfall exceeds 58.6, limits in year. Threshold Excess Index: 4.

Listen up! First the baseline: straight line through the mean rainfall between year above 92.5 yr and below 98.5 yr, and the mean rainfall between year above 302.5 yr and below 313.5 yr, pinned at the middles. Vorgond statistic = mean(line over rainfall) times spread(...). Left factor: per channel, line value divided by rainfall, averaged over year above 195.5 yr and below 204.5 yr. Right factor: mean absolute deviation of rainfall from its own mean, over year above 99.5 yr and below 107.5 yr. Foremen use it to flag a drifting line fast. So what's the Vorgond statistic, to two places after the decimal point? 2.92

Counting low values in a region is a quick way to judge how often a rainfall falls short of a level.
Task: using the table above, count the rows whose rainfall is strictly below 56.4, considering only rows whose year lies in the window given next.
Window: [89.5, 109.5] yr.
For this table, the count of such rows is 20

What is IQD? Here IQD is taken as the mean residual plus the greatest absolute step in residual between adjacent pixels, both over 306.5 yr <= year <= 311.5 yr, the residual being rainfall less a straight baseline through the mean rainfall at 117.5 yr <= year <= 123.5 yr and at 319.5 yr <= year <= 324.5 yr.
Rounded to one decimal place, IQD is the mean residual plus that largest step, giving 7.4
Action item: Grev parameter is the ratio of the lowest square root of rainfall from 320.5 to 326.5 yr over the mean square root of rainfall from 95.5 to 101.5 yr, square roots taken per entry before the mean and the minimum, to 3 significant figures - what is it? 1.12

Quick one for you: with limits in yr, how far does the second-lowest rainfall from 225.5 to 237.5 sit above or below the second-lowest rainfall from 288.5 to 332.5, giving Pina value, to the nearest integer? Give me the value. -6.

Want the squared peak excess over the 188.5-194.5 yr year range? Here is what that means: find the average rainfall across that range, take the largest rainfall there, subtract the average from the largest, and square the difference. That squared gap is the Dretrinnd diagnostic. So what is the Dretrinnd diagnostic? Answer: 6.3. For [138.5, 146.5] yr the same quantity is 6.1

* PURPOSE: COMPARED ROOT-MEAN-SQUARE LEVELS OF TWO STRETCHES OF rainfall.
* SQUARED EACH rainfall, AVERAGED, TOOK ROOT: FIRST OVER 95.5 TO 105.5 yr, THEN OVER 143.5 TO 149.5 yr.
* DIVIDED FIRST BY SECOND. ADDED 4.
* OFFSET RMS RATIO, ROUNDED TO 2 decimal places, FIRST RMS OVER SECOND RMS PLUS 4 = 4.92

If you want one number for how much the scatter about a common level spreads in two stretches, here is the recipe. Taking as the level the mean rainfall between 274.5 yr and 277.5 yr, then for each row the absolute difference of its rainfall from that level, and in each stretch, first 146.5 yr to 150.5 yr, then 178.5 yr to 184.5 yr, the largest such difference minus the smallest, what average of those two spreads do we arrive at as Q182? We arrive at 4.8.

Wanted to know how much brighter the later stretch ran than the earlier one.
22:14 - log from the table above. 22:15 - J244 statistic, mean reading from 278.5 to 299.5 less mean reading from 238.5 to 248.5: 9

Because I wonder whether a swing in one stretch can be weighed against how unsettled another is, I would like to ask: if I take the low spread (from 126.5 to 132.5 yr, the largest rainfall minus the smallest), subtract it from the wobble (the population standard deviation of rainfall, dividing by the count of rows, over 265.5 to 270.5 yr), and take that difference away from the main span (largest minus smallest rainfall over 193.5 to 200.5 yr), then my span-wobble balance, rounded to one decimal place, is 6.5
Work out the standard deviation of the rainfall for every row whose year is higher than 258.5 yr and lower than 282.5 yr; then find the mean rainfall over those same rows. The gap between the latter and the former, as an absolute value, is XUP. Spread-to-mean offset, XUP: 57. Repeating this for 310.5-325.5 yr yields 60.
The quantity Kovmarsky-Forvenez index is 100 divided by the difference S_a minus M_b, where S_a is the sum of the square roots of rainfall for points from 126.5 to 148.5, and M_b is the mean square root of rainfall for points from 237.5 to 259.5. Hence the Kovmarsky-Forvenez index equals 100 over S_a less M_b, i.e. 0.654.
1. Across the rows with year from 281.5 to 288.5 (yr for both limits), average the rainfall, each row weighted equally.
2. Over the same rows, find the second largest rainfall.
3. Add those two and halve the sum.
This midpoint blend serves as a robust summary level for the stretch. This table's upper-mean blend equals 65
